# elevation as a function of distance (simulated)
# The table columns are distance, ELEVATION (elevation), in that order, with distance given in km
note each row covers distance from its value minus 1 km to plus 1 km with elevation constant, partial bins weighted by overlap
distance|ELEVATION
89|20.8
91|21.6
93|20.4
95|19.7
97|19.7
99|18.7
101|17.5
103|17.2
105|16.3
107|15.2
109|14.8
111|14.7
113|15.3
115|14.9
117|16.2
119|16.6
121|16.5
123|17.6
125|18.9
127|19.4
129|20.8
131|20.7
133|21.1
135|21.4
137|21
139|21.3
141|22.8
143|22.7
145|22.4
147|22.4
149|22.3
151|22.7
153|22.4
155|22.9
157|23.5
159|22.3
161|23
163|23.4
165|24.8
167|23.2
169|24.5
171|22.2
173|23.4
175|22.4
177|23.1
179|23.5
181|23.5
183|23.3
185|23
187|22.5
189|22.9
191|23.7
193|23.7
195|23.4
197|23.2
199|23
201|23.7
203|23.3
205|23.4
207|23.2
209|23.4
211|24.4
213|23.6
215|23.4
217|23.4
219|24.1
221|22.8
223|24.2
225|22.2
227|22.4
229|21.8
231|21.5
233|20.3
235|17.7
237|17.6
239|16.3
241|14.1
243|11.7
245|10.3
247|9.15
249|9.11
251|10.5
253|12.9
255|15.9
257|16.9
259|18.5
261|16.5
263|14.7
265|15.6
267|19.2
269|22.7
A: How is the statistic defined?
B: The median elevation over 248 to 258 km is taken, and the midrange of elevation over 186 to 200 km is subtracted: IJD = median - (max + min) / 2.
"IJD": -10.2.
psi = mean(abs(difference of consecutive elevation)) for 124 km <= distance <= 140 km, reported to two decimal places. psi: 0.49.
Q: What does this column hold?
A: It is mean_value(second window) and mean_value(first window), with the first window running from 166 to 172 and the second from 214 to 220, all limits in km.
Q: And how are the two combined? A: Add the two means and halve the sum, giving 23.5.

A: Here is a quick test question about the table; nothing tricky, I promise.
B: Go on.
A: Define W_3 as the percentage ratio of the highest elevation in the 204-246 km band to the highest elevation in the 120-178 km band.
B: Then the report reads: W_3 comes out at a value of 98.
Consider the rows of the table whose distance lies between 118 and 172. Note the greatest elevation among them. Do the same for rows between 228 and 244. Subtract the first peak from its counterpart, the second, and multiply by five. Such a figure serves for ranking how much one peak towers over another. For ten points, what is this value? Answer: -15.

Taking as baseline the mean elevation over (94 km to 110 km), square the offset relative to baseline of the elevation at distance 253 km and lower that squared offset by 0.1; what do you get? 20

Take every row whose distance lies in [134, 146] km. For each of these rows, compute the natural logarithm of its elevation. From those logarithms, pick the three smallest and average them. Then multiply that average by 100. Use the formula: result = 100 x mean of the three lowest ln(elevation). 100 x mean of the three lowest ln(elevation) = 305.6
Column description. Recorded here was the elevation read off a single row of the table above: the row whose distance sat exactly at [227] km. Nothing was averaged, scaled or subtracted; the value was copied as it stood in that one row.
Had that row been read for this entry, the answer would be 22.4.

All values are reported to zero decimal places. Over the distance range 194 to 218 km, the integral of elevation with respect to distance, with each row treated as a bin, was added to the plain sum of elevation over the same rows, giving 844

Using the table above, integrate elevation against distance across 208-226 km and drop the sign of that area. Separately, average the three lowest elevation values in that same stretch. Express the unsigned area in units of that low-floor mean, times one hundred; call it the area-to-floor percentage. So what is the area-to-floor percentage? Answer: 1855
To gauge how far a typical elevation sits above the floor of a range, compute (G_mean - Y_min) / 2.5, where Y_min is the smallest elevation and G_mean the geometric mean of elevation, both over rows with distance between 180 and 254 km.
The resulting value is 4.2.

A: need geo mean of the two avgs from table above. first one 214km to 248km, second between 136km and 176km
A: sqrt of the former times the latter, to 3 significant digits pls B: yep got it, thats 20.8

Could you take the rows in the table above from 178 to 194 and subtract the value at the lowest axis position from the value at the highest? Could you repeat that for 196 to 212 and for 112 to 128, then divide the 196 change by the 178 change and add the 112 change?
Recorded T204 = 10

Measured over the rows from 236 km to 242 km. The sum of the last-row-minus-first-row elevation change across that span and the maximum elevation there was 14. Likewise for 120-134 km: 26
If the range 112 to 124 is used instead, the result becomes 20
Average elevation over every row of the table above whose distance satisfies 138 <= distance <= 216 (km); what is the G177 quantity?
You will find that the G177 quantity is 23.1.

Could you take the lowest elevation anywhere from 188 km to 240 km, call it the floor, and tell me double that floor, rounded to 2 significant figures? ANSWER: 33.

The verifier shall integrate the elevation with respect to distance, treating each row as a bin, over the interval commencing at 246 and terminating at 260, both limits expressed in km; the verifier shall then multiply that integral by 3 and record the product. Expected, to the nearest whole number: 558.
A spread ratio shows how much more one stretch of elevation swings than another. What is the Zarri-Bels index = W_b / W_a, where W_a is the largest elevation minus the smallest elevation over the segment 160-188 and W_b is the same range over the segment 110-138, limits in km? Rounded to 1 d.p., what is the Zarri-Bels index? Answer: 2.6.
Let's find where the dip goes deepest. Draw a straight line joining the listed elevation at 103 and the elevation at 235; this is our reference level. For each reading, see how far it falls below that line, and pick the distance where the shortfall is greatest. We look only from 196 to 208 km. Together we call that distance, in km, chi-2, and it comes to 199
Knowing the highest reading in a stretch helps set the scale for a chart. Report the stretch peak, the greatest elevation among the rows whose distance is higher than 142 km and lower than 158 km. 23.5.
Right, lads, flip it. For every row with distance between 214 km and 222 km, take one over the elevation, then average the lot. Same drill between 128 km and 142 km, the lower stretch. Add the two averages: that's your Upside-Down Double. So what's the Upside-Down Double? 0.090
